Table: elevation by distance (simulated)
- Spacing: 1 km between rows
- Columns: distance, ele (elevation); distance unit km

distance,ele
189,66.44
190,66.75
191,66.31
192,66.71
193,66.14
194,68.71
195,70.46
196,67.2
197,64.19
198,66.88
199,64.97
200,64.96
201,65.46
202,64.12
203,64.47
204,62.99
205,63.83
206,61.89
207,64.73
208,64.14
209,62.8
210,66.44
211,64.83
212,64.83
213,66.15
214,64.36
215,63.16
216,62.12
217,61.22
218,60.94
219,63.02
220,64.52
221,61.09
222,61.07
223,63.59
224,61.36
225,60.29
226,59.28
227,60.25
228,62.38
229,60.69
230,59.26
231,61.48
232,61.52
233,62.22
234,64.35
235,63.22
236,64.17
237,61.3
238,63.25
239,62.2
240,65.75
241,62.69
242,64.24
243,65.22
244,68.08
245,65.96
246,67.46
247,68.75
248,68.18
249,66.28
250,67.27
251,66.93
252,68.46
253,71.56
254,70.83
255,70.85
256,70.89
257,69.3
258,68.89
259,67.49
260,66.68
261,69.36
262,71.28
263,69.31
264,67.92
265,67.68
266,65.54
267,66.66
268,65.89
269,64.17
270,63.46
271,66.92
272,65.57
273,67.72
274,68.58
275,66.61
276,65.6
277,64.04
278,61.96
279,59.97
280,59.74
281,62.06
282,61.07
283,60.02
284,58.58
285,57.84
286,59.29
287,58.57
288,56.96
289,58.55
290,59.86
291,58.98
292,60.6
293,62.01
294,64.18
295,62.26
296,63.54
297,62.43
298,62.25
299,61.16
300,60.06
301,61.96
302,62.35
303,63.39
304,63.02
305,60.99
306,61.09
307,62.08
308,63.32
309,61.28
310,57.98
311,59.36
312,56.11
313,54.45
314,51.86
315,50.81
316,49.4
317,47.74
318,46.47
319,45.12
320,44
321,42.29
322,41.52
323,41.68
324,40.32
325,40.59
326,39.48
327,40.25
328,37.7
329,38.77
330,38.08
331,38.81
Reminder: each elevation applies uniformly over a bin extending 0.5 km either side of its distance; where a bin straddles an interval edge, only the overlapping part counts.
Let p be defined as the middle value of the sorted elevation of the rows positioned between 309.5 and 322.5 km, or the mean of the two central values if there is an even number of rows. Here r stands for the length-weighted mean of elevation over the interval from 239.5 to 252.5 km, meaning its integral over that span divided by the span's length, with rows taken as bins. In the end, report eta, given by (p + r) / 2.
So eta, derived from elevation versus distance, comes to 58.0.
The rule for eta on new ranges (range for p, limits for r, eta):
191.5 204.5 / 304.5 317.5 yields 61.1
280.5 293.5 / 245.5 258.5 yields 64.1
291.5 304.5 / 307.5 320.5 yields 57.6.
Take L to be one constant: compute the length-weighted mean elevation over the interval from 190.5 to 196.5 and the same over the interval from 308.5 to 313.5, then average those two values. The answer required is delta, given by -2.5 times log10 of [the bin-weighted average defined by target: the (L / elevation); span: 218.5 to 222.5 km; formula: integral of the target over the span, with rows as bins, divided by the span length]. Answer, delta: -0.01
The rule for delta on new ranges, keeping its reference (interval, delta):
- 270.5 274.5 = 0.07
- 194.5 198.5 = 0.07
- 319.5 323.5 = -0.43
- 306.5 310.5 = -0.03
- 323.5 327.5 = -0.48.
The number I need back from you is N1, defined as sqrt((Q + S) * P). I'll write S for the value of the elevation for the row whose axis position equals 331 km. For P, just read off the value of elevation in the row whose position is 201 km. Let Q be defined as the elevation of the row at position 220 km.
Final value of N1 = 82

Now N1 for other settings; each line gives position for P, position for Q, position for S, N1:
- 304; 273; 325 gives 83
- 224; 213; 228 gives 89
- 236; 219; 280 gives 89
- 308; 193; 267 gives 92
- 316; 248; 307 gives 80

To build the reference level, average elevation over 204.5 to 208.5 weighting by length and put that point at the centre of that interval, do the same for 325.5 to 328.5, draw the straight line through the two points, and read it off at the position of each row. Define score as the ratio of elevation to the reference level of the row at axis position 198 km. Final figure 1.02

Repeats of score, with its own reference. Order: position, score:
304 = 1.44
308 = 1.47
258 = 1.30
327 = 1.03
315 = 1.22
